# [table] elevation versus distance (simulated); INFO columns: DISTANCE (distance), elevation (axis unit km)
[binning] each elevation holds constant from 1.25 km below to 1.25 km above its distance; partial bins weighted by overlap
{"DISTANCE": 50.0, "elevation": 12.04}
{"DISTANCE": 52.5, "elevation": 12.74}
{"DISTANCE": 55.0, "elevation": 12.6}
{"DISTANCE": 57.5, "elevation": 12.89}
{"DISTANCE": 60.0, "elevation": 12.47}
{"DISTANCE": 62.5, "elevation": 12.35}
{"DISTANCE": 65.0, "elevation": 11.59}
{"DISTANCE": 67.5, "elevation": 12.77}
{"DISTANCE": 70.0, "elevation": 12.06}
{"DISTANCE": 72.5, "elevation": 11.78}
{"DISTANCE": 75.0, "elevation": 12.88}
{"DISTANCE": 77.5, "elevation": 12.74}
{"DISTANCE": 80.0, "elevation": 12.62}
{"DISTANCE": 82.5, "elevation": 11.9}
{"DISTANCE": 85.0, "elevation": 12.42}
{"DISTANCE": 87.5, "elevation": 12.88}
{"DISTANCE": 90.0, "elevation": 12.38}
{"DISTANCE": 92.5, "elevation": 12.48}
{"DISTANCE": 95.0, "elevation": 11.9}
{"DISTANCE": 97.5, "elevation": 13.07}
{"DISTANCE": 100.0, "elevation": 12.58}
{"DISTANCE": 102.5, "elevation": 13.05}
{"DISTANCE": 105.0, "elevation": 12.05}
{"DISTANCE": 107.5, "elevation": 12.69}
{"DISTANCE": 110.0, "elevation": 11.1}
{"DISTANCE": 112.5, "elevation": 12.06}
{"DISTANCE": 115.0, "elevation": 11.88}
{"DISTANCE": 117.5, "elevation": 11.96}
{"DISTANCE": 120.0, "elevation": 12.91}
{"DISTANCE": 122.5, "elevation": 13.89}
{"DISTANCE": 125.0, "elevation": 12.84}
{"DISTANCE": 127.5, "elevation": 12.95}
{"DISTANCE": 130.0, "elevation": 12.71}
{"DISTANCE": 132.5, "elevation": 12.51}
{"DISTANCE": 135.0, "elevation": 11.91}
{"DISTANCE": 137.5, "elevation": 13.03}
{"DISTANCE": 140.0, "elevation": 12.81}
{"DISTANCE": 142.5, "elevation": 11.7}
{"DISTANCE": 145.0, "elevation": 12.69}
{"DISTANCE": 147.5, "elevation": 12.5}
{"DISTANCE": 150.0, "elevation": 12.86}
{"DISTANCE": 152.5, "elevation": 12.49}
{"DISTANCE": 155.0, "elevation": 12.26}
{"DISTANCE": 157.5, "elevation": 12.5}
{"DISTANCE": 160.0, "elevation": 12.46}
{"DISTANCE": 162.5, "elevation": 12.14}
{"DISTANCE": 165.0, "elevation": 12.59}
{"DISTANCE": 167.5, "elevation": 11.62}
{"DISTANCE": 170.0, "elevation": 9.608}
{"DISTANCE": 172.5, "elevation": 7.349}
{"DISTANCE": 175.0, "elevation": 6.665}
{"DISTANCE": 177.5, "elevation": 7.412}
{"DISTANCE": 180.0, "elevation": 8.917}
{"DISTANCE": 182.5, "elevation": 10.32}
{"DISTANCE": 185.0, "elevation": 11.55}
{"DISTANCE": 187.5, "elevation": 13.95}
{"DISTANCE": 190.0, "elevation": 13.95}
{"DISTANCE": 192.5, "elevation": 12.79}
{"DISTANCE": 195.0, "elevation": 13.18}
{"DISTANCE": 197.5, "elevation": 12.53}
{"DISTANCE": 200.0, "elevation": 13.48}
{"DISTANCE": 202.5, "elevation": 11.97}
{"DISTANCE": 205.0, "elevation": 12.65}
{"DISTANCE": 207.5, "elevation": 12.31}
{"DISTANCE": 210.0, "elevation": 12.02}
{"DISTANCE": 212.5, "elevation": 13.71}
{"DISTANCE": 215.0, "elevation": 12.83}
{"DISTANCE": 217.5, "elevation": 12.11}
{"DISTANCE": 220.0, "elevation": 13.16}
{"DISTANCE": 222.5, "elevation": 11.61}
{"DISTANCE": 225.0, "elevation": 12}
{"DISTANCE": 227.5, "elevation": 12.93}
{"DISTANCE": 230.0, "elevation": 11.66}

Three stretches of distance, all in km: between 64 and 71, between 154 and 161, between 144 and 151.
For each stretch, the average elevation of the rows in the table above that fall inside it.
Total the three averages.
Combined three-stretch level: 37.2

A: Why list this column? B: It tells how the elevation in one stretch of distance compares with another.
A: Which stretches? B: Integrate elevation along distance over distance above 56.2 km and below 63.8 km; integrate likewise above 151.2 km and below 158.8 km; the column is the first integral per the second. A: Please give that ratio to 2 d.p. 1.01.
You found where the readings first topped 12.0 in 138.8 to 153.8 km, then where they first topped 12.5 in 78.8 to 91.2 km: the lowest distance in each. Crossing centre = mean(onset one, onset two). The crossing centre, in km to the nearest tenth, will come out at 110.0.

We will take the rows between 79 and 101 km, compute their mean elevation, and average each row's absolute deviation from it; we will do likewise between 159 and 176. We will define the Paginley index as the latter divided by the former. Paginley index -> 7.5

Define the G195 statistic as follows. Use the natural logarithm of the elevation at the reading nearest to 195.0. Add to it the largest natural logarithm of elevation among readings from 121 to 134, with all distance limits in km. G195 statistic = 5.21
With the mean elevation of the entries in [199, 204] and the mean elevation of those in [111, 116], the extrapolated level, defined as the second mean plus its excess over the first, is 11.2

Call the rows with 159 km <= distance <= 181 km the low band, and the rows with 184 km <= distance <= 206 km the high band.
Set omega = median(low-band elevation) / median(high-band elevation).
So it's 0.75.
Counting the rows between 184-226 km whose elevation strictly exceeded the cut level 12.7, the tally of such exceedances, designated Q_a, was 8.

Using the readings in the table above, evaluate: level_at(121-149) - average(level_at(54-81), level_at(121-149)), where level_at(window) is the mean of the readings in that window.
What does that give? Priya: 0.1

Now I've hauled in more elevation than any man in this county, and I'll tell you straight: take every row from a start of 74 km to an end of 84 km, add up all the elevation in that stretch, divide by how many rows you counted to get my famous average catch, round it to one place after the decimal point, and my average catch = 12.5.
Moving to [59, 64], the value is 12.4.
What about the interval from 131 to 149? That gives 12.5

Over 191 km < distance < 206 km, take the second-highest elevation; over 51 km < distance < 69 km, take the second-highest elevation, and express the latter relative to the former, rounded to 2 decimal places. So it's 0.97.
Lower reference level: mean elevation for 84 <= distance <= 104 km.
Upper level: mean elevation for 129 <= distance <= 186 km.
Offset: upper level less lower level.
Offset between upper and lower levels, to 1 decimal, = -1.3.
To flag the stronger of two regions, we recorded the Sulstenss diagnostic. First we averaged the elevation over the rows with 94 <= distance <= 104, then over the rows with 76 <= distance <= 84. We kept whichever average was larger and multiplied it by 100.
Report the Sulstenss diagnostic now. 1265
